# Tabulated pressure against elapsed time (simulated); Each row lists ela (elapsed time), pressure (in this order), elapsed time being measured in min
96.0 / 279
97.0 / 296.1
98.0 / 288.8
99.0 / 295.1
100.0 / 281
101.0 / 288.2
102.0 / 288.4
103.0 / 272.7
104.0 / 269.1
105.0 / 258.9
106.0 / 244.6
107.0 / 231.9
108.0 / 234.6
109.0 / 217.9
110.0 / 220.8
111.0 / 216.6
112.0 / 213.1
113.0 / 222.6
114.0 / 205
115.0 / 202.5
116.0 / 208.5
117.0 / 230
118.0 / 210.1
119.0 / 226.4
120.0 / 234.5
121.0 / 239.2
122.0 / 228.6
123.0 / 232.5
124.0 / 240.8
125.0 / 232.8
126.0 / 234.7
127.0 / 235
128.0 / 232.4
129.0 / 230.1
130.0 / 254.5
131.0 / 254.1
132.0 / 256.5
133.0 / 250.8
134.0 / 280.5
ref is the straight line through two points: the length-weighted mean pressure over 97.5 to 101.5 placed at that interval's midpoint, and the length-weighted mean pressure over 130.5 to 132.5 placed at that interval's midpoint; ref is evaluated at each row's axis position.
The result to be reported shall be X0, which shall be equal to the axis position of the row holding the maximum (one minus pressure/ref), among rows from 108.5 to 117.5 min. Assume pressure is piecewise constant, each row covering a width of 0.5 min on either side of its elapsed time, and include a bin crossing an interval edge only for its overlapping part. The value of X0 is 115.0 min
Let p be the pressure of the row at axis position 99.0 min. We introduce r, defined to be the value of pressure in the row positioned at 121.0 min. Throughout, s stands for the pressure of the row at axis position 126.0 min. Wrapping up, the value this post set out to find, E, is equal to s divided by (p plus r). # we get 0.44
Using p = 295.1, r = 239.2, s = 234.7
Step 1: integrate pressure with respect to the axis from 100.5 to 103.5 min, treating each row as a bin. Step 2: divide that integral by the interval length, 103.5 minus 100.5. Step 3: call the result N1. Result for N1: 283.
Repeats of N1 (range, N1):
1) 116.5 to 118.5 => 220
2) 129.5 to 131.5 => 254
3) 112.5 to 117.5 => 214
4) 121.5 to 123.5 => 231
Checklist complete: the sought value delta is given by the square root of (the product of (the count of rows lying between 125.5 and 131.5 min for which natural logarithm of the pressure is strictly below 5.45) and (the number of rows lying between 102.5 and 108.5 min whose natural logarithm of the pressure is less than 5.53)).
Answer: 2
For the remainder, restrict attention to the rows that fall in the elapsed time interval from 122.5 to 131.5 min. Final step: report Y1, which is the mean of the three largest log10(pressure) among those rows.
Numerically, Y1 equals 2.397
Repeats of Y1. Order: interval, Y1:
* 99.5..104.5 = 2.456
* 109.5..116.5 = 2.342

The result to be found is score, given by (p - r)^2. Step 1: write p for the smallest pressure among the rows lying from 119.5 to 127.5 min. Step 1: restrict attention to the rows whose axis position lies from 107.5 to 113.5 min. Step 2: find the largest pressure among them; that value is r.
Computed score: 36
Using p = 228.6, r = 234.6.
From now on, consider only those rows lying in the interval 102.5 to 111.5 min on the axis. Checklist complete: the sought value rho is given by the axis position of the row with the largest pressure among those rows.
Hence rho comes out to 103.0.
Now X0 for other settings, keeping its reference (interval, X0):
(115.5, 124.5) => 116.0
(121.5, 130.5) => 122.0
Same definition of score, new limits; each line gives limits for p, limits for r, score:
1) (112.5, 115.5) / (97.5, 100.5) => 8575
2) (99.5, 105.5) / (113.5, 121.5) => 388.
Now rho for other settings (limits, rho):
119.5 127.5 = 124.0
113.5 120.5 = 120.0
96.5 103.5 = 97.0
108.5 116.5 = 113.0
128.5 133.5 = 132.0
